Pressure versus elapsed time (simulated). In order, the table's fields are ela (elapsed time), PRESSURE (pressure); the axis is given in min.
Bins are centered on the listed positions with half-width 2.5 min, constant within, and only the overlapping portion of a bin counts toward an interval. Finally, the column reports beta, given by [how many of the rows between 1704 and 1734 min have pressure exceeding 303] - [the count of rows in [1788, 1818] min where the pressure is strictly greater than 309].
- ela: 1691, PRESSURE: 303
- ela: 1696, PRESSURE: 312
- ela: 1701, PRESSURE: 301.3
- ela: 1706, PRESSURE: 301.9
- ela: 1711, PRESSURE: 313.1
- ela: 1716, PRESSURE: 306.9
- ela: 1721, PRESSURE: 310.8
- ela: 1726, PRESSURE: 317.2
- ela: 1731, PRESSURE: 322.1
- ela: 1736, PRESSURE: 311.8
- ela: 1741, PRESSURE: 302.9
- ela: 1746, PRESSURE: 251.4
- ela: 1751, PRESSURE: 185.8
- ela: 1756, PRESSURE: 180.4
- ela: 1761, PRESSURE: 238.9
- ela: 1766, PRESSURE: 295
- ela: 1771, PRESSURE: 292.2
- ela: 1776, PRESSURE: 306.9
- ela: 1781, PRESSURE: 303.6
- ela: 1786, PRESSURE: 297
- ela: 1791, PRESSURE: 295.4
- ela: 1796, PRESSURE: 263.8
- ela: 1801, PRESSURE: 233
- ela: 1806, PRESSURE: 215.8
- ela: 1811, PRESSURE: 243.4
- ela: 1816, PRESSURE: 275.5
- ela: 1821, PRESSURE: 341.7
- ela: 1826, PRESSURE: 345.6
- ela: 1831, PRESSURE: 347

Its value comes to 5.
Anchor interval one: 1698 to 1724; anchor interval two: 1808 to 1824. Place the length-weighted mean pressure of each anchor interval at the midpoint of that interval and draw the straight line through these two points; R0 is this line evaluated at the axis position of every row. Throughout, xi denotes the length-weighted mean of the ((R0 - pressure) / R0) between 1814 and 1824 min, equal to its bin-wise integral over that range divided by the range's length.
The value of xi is -0.09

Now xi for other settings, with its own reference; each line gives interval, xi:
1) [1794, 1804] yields 0.15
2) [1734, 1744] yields -0.01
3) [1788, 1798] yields 0.03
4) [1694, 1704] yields 0.01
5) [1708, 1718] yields -0.01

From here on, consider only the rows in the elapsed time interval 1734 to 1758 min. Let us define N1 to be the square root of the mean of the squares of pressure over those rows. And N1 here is 253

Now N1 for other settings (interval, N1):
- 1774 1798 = 294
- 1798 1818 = 243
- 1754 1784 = 273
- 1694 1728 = 309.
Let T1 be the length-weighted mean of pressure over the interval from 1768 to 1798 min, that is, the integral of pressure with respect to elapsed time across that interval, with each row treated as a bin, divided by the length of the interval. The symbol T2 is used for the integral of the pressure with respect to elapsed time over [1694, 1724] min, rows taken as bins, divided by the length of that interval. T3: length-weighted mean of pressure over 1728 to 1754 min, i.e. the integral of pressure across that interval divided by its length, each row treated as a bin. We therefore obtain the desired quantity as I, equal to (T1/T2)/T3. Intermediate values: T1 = 294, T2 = 308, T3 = 274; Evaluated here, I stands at 0.0035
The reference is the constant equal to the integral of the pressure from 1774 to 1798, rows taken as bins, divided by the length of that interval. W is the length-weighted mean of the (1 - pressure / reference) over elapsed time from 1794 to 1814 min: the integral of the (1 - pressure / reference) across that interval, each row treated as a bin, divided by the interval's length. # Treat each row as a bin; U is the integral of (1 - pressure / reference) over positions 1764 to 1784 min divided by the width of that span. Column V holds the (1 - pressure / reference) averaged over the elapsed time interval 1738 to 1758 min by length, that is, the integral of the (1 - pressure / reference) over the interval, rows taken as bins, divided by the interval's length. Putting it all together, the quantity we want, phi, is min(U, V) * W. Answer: -0.004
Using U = -0.02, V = 0.21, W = 0.19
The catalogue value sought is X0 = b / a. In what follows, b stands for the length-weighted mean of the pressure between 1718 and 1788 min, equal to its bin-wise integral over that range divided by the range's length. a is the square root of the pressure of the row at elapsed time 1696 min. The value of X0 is 15.8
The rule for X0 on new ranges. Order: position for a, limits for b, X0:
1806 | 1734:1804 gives 18.2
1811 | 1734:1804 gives 17.2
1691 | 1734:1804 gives 15.4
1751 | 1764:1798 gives 21.6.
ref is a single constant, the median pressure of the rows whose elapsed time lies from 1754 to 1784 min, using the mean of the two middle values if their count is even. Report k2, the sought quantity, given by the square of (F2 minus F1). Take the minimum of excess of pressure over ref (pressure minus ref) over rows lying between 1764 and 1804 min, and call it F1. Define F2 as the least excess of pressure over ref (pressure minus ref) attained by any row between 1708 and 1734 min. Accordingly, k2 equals 5461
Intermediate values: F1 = -61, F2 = 13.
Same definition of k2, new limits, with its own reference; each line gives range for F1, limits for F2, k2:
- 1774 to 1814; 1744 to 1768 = 1253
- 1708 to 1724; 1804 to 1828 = 8299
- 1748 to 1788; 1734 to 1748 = 5041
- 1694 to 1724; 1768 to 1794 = 83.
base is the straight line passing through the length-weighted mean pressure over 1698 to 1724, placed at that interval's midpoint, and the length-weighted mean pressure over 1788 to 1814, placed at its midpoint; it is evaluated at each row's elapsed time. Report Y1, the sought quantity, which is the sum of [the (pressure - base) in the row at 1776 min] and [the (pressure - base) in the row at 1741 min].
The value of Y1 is 54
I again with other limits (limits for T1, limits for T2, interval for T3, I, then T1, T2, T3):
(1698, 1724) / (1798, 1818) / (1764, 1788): 0.0042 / 307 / 242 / 299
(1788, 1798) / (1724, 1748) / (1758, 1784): 0.0033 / 281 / 302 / 285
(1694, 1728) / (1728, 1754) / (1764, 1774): 0.0038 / 309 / 274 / 294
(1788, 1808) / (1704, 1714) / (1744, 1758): 0.0040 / 254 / 308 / 205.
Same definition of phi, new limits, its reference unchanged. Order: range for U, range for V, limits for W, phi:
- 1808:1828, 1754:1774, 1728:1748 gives 0.000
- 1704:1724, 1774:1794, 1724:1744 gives 0.003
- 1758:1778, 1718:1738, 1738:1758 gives -0.015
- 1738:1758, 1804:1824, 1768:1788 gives -0.002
